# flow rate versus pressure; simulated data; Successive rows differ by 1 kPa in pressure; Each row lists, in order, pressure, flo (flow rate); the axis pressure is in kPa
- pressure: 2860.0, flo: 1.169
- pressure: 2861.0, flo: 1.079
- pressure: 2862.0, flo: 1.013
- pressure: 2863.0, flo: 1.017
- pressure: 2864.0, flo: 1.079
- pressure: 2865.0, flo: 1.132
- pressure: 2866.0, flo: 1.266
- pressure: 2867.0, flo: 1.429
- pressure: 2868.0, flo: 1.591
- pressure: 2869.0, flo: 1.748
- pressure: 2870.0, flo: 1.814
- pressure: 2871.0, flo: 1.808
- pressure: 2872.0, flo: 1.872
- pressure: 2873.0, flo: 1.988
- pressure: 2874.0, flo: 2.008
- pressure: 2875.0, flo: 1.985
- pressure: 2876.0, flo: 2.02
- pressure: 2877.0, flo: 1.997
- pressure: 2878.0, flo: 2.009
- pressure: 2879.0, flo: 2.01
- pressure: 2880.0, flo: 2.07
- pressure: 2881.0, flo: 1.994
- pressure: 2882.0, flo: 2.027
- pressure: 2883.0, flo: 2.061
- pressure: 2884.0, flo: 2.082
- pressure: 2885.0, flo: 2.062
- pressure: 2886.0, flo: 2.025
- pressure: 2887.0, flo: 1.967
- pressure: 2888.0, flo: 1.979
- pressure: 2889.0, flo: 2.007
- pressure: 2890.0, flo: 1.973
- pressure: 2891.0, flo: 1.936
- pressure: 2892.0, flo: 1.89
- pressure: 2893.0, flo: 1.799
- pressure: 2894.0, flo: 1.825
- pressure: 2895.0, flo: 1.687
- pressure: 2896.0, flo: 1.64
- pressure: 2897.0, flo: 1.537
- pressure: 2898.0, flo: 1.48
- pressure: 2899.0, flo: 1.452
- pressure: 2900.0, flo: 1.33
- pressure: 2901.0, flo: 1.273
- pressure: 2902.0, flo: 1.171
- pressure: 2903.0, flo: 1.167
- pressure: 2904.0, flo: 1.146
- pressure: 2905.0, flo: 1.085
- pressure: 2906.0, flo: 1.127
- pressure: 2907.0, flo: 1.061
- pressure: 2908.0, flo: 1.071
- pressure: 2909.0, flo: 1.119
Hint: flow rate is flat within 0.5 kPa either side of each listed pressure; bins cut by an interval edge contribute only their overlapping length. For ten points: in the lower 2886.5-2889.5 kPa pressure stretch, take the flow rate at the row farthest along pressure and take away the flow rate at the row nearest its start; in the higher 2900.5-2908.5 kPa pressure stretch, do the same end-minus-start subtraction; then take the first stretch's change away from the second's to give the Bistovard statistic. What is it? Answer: -0.24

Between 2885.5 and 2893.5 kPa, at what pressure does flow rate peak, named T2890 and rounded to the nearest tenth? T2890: 2886.0 kPa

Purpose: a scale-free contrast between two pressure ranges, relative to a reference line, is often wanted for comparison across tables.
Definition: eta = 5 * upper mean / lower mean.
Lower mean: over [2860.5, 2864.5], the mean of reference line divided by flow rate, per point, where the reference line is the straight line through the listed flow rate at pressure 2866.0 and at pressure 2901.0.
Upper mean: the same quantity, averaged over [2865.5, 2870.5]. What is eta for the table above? 3.4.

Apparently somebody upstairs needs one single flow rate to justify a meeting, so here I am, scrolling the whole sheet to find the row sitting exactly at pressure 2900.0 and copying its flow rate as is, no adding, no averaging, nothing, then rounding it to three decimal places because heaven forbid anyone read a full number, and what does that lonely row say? 1.330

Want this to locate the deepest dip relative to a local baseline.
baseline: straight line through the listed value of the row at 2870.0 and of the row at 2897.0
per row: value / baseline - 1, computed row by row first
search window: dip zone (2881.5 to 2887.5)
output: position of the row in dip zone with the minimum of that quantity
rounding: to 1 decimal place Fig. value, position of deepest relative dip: 2882.0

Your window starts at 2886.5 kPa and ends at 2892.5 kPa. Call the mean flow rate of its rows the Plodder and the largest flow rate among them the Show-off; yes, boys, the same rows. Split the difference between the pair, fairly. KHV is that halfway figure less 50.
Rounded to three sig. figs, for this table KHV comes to -48.0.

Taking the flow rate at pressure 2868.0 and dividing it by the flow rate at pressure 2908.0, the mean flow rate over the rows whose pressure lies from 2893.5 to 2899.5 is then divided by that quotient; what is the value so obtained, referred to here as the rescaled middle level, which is 1.08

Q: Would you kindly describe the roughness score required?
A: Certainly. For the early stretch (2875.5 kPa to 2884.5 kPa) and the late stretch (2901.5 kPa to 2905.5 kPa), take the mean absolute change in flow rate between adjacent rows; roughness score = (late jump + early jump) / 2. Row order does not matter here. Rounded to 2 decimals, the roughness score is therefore 0.03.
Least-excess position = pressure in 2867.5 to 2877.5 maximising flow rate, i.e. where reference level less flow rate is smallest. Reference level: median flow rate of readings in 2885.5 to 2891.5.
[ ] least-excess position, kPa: 2876.0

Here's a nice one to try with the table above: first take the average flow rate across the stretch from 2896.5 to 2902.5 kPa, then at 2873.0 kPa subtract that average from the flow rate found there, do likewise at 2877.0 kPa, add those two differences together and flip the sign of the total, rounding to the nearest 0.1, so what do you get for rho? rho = -1.2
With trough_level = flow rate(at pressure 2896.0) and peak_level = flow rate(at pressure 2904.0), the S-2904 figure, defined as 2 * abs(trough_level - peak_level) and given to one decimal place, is 1.0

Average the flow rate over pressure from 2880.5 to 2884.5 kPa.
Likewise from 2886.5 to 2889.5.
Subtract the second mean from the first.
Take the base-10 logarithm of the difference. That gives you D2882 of -1.2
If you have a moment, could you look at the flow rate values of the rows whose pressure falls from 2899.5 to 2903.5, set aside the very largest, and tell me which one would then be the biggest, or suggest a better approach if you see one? 1.273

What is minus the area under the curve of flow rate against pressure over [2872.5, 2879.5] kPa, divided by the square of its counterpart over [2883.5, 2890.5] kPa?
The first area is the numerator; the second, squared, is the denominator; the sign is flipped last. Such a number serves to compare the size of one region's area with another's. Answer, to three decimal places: -0.071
